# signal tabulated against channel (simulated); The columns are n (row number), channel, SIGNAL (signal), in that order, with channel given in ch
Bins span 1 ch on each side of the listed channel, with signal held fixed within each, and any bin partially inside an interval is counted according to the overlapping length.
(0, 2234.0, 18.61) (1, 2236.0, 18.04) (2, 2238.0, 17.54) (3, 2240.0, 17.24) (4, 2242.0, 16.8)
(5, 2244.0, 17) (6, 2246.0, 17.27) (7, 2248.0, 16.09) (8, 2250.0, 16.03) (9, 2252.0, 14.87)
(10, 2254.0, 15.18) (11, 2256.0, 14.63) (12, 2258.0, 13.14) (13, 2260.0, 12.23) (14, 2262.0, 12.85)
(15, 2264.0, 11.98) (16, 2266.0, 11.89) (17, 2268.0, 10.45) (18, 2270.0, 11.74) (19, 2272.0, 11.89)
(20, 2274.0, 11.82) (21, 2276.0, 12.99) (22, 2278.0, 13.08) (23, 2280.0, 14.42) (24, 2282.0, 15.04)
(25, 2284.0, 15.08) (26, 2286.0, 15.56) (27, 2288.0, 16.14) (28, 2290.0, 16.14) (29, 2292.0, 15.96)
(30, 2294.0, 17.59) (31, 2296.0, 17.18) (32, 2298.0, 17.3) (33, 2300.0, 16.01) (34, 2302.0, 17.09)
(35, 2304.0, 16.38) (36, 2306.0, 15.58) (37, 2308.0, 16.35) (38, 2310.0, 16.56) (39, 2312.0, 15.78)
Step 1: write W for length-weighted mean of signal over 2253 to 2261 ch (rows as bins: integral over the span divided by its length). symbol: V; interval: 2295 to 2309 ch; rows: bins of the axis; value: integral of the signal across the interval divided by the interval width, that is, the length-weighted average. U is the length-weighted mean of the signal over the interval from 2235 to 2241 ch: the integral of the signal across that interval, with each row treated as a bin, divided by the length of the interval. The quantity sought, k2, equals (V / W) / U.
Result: 0.068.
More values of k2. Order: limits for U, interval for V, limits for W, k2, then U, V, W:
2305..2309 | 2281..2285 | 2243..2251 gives 0.057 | 16.0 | 15.1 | 16.6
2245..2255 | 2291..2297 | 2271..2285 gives 0.079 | 15.9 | 16.9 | 13.5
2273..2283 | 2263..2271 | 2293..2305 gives 0.051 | 13.5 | 11.5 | 16.9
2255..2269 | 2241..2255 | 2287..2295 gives 0.079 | 12.5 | 16.2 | 16.5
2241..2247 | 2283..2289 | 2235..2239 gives 0.051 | 17.0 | 15.6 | 17.8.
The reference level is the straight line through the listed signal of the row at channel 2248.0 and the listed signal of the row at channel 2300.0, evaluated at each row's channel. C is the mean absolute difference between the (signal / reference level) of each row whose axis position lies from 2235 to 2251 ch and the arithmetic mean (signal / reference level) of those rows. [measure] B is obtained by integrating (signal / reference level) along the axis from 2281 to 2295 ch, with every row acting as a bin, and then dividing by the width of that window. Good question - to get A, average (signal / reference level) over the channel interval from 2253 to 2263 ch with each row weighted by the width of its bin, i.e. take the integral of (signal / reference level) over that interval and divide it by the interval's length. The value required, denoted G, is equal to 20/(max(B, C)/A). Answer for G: 17.0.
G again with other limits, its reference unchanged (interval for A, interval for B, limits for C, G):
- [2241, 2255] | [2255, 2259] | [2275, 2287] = 23.3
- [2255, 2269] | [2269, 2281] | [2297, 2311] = 19.7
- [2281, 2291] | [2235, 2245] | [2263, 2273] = 18.1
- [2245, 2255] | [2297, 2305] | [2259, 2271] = 18.9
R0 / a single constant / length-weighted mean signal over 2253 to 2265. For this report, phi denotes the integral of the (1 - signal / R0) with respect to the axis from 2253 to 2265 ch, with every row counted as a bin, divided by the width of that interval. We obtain 0.00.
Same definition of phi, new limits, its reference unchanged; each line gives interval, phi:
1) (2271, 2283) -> 0.01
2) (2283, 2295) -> -0.21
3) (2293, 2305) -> -0.27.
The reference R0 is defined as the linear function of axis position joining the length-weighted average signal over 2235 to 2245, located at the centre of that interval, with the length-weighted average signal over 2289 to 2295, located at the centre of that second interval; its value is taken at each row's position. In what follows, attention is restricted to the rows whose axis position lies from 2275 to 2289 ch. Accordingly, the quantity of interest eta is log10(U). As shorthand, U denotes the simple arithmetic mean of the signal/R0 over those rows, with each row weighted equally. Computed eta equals -0.06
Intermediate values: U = 0.87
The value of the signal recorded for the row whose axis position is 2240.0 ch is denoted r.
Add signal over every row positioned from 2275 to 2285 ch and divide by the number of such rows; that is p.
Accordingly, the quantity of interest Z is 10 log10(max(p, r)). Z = 12.37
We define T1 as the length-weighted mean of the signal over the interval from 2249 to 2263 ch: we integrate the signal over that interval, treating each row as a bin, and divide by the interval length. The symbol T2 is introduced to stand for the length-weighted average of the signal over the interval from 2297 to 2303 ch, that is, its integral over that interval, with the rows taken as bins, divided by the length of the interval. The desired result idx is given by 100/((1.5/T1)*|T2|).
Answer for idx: 56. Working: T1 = 14.1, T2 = 16.8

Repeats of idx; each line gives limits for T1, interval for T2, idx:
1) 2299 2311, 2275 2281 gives 81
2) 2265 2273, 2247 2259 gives 51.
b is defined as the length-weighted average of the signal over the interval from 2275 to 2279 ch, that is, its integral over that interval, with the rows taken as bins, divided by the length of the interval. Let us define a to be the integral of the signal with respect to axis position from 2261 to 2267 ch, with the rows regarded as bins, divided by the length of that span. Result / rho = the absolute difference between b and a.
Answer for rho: 0.8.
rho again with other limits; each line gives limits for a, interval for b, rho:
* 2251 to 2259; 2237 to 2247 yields 2.7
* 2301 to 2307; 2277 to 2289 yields 1.5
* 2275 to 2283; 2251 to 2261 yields 0.1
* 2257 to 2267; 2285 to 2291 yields 3.5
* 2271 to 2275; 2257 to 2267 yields 0.6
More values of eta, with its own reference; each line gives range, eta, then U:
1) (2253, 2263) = -0.10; 0.80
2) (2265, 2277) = -0.16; 0.70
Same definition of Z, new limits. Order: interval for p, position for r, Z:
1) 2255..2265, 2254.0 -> 11.81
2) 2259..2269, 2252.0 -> 11.72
